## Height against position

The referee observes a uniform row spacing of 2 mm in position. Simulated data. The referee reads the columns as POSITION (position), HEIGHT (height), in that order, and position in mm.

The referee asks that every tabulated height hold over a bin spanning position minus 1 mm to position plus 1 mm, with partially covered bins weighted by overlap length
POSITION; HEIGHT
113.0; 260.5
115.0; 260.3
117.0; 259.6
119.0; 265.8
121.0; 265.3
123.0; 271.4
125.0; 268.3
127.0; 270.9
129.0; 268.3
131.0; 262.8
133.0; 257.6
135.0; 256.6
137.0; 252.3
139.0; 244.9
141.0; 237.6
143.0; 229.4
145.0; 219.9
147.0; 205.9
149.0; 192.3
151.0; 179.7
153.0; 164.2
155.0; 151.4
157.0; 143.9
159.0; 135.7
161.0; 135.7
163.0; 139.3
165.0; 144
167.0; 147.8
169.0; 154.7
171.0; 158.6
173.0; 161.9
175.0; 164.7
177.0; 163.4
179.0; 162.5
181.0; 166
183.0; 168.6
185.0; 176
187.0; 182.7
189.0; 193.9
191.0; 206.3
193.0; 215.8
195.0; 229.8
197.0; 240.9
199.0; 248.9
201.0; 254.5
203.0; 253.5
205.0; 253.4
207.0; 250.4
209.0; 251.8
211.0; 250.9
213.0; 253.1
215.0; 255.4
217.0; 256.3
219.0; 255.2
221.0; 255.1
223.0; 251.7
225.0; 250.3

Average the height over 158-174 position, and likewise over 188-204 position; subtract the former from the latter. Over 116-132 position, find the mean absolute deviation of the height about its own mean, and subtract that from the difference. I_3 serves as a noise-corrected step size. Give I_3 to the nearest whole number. 80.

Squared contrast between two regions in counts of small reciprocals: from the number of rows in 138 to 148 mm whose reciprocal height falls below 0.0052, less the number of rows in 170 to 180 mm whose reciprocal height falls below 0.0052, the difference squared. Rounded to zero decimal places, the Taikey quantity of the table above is 25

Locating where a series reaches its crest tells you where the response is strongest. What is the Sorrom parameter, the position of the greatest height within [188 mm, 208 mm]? 201.0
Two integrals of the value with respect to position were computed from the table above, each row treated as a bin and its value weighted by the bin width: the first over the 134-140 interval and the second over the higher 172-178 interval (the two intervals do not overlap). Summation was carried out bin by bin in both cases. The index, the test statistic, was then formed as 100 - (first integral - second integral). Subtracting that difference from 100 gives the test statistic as -428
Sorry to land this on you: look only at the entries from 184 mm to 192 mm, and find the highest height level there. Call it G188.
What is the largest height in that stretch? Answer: 206.3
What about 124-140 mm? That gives 270.9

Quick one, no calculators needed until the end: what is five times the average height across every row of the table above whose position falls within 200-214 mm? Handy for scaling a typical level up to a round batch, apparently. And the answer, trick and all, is 1263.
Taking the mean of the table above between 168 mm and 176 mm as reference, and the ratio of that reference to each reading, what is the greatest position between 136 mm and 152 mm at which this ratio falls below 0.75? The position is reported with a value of 145.0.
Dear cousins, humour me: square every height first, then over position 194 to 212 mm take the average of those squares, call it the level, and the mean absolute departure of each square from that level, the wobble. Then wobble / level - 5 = -4.95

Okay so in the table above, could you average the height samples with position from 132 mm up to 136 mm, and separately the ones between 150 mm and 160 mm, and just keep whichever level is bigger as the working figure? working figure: 257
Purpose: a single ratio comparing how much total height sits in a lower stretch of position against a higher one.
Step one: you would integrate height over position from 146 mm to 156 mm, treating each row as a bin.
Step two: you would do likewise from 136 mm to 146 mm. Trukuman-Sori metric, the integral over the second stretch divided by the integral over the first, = 1.3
